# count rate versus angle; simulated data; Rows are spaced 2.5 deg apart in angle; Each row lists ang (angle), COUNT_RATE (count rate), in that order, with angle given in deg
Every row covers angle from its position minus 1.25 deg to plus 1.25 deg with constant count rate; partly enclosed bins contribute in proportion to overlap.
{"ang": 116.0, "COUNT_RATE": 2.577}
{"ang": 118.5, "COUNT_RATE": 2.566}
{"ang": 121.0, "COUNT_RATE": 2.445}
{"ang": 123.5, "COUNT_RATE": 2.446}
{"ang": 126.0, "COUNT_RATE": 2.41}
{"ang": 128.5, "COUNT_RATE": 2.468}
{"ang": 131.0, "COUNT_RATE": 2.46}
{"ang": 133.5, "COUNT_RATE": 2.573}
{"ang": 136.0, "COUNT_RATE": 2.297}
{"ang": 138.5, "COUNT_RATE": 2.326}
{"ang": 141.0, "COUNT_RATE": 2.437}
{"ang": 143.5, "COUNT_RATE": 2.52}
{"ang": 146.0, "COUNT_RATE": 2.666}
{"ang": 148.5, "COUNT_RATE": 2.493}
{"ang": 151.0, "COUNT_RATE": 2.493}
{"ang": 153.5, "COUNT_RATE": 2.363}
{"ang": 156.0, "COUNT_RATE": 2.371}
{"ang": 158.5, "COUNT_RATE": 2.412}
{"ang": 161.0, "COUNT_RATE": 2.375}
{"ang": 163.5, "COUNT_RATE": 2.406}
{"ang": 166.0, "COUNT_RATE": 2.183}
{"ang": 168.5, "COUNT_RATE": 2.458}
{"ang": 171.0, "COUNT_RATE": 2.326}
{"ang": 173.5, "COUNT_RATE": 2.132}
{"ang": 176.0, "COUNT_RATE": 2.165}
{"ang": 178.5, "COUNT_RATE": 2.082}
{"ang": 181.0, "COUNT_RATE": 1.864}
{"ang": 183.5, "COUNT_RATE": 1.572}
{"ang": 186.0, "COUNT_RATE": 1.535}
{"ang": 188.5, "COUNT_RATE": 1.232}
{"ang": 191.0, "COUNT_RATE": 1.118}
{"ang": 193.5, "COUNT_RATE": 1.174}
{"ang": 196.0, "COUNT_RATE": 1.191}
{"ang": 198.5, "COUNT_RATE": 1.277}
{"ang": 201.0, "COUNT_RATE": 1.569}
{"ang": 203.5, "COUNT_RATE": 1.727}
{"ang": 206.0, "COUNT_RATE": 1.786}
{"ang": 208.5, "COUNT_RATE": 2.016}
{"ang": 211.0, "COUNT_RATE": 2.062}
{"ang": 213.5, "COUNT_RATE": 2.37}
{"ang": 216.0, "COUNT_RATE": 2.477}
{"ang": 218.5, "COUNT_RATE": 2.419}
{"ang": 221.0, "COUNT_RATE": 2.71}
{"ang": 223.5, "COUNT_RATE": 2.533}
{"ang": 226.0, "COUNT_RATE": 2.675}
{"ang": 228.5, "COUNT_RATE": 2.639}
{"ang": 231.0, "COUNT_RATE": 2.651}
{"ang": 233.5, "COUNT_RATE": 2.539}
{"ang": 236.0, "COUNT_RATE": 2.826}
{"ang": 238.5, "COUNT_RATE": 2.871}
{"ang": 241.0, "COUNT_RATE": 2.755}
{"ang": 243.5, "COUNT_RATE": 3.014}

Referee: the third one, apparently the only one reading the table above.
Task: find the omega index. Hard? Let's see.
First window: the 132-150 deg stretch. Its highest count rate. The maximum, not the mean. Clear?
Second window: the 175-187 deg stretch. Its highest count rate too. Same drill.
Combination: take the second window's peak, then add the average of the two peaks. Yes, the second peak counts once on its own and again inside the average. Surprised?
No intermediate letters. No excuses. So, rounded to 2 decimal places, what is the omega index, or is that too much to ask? 4.58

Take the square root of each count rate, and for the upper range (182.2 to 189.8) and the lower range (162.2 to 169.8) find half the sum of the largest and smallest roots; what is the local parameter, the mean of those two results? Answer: 1.35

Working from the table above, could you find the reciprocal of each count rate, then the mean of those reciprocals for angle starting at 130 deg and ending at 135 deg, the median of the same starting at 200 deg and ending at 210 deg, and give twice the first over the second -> 1.4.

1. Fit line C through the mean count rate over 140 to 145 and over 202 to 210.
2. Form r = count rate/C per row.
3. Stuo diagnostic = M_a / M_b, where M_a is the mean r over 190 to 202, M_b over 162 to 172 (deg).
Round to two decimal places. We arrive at 0.62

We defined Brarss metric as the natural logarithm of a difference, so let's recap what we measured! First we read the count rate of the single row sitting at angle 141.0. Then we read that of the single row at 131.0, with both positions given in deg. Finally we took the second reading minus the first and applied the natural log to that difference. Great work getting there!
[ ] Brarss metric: -3.8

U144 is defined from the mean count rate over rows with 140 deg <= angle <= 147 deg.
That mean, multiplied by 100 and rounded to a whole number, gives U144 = 254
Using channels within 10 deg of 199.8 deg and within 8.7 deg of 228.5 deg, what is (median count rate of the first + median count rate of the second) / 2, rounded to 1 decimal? 2.0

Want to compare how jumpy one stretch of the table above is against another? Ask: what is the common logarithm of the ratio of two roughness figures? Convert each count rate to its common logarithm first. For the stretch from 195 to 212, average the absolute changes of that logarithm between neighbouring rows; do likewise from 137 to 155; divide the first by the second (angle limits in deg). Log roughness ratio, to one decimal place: 0.3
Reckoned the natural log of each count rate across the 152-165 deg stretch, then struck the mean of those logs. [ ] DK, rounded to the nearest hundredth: 0.87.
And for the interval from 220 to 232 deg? 0.97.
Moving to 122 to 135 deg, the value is 0.90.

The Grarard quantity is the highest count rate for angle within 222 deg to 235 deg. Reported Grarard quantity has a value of 2.675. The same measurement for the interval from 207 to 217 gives 2.477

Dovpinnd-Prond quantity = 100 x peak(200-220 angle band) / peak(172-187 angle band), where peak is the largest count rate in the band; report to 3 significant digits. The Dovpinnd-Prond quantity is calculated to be 114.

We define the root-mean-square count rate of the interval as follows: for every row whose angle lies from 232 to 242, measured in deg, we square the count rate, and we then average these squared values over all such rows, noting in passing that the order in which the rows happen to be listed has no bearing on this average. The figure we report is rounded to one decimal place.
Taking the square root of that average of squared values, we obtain 2.8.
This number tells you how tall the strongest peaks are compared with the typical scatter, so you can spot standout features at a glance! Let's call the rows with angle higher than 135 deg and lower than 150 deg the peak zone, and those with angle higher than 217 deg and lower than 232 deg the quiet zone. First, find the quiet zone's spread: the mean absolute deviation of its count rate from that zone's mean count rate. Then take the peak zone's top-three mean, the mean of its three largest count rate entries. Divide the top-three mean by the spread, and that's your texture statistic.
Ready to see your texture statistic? 30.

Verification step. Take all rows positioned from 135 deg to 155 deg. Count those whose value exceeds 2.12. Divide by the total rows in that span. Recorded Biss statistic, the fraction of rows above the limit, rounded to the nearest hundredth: 1.00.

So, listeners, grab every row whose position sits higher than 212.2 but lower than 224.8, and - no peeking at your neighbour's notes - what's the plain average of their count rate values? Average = 2.50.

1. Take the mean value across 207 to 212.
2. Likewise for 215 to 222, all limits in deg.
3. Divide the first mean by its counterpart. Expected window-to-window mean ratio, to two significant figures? 0.80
